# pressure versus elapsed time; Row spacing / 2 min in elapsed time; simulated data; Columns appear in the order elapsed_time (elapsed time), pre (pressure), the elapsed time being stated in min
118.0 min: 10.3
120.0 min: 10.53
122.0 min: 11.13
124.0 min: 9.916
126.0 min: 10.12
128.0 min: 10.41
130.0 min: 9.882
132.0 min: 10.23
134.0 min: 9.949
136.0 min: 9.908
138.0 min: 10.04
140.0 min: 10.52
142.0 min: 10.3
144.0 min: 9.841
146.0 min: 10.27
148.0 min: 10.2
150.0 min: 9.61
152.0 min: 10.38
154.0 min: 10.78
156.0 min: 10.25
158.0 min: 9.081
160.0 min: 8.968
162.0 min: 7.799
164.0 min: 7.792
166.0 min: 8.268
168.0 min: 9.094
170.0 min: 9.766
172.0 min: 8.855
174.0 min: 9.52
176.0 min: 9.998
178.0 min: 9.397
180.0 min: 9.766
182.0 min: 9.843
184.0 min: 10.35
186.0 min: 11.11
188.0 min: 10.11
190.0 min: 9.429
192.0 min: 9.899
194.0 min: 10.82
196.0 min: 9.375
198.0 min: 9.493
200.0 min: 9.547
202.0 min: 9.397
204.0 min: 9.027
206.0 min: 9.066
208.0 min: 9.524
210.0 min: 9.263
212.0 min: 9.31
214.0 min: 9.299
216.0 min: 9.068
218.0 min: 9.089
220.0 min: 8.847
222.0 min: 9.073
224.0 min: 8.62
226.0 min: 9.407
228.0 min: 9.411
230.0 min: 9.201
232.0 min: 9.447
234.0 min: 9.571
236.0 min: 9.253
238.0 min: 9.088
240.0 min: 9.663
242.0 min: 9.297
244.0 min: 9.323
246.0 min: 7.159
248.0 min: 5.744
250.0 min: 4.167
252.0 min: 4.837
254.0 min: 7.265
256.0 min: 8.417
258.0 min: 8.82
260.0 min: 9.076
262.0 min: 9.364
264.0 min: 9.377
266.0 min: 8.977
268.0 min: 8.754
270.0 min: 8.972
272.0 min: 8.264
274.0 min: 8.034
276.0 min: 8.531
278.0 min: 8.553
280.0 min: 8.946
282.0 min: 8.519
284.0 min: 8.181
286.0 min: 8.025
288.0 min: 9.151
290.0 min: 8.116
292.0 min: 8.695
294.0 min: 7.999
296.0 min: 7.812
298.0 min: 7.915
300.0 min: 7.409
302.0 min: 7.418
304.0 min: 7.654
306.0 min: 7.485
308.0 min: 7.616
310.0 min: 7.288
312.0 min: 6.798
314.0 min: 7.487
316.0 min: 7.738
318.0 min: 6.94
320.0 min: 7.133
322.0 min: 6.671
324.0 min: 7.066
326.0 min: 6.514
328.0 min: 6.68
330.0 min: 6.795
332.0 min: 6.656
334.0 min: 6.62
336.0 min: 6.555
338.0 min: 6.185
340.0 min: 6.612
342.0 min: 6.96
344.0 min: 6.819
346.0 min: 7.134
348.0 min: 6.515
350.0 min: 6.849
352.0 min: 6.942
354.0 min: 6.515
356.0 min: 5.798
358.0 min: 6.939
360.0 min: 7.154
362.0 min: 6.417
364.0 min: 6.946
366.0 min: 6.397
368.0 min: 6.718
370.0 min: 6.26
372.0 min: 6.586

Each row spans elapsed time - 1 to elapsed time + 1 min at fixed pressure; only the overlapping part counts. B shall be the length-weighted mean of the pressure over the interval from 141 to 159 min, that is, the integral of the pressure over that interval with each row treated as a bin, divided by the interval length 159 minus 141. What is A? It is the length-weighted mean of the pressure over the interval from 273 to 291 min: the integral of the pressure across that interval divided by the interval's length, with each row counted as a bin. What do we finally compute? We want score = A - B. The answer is -1.6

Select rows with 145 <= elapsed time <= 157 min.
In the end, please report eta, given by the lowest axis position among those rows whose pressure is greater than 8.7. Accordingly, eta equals 146.0 min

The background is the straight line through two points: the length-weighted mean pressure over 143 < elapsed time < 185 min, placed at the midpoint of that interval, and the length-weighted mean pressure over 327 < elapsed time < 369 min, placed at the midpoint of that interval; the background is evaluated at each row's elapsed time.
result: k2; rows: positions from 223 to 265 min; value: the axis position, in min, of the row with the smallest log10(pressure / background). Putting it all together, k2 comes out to 250.0 min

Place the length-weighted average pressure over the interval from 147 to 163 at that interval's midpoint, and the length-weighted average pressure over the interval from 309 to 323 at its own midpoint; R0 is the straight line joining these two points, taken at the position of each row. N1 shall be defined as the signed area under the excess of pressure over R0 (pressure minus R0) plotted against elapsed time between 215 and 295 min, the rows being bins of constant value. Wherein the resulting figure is 33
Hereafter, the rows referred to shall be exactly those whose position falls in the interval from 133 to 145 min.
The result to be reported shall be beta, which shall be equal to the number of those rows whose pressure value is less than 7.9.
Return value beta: 0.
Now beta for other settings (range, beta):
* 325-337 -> 6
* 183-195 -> 0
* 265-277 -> 0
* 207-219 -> 0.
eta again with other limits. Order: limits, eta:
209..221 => 210.0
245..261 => 258.0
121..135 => 122.0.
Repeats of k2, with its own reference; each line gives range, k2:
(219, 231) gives 224.0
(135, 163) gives 162.0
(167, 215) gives 172.0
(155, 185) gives 162.0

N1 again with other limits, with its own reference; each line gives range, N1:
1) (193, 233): 23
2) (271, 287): 11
